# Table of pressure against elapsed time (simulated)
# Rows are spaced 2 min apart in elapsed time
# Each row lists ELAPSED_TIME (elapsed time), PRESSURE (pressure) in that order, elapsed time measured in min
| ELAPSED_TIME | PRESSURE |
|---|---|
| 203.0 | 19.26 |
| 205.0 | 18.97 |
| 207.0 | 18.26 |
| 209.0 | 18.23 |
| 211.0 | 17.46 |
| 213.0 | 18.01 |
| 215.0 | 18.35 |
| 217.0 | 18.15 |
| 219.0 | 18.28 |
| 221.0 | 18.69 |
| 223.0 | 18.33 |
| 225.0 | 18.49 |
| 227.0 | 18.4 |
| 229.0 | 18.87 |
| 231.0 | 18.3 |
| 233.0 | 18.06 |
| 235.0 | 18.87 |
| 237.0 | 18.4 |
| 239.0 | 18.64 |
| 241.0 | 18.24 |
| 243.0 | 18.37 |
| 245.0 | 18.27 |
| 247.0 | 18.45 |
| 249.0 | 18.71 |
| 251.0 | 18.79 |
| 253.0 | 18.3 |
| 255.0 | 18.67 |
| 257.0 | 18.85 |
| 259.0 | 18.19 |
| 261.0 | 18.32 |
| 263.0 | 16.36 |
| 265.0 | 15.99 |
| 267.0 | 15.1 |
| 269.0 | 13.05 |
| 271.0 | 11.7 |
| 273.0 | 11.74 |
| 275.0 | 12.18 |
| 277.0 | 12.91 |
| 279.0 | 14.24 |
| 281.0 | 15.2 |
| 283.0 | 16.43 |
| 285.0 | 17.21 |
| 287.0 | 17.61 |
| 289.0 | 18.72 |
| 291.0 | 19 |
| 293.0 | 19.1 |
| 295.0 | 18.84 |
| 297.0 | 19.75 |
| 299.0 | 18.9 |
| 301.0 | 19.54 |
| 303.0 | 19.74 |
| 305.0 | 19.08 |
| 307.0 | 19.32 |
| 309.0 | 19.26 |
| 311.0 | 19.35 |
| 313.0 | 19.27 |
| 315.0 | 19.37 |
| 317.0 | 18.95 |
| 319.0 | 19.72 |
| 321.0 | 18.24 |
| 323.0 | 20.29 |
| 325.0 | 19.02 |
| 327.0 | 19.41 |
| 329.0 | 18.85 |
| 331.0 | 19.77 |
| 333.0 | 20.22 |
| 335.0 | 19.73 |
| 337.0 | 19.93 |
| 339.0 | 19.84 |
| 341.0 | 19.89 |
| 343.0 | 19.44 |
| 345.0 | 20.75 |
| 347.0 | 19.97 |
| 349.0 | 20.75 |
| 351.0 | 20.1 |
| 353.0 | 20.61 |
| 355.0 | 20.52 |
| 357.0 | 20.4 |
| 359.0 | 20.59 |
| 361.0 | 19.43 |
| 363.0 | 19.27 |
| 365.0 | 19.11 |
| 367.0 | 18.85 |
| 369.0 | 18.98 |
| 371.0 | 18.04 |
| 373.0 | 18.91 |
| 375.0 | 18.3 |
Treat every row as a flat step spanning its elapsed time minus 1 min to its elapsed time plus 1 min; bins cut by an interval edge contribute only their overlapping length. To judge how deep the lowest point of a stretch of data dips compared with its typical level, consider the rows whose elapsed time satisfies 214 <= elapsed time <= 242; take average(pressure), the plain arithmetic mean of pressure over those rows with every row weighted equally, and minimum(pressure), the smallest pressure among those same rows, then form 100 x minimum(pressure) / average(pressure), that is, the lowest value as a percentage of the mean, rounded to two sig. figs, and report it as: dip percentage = 98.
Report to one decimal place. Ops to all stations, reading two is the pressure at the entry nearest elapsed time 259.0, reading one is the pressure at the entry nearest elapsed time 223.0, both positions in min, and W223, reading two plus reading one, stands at 36.5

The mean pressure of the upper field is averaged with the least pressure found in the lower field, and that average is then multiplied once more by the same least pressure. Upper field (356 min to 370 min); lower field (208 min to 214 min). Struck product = 323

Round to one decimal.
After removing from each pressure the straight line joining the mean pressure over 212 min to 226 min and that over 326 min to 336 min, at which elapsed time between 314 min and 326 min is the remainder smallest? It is 321.0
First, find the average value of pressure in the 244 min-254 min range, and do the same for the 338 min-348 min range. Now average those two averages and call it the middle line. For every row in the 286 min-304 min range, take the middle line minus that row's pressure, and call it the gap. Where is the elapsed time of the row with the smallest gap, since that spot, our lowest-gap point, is 297.0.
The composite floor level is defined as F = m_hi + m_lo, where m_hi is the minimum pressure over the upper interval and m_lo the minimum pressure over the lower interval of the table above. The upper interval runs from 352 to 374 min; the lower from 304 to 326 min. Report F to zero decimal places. 36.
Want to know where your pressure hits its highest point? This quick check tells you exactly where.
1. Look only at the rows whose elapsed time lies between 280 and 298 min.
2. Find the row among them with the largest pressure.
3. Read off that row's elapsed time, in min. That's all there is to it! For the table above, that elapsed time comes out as 297.0 min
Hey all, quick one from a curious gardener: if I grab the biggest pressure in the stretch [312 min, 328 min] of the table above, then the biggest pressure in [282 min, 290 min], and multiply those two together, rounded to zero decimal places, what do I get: 380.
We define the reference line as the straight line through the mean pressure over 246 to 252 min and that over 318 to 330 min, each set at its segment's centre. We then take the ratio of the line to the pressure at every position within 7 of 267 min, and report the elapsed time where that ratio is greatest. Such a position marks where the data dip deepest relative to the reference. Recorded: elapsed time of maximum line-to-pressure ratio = 271.0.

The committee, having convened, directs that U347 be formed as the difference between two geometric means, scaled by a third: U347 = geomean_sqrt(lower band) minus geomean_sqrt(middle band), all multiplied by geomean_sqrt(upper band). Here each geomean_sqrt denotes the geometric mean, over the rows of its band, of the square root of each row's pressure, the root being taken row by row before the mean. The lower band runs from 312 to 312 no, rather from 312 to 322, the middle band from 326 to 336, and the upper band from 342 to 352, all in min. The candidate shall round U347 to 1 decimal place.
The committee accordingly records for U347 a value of -0.2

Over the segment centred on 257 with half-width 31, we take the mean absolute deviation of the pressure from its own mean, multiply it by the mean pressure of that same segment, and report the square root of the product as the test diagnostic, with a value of 5.8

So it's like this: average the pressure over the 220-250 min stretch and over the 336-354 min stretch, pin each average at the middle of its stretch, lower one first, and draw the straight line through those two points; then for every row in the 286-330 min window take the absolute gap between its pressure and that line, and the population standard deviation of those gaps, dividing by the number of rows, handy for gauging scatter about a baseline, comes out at 0.4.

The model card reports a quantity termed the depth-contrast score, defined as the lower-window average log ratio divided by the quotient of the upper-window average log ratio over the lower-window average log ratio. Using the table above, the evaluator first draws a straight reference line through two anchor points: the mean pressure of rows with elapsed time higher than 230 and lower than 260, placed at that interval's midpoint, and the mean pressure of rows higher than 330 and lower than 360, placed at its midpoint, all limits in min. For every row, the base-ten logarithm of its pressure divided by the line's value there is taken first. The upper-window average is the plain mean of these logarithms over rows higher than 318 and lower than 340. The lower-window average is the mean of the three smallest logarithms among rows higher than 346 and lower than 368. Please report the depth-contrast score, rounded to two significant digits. -0.13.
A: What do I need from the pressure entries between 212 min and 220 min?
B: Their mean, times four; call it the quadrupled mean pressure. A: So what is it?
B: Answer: 72.8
